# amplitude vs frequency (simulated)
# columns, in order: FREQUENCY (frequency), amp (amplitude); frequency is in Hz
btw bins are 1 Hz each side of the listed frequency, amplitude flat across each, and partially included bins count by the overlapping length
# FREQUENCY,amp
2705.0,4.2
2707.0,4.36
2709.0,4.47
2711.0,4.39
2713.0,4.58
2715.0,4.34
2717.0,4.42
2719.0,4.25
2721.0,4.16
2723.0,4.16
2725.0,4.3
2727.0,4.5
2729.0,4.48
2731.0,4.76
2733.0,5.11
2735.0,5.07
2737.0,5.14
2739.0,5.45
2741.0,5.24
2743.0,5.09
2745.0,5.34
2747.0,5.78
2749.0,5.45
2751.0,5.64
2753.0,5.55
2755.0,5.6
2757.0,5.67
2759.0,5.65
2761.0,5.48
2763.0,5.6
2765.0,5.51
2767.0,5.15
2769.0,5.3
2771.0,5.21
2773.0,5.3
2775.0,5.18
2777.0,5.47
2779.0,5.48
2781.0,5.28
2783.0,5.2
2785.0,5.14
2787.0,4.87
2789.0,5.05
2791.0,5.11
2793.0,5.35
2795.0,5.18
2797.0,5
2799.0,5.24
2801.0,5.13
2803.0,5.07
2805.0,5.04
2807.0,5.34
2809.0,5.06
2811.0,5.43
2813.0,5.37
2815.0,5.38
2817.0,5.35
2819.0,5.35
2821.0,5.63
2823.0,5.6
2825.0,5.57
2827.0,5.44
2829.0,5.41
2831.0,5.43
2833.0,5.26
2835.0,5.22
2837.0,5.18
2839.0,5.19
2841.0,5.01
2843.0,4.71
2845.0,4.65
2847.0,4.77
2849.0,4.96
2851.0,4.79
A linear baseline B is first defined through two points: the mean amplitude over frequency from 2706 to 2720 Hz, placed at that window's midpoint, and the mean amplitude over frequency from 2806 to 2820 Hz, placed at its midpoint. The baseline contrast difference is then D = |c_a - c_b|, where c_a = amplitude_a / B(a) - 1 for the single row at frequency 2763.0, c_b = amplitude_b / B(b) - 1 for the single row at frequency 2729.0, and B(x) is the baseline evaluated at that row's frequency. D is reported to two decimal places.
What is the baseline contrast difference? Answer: 0.17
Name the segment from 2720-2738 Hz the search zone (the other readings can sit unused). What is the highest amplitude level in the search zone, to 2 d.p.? 5.14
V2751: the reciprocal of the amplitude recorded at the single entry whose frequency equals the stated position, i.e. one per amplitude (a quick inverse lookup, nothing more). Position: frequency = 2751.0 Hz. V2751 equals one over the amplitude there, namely 0.177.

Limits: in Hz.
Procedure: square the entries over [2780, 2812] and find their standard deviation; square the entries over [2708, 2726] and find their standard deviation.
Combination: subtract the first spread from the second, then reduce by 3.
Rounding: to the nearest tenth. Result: -3.3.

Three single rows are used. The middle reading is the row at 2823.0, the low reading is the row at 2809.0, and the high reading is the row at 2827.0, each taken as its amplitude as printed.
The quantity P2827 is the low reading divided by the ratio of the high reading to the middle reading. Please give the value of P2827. 5.2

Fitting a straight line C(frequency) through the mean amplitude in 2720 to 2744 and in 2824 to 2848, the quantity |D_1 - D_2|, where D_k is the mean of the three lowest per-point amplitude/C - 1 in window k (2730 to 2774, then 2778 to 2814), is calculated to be 0.04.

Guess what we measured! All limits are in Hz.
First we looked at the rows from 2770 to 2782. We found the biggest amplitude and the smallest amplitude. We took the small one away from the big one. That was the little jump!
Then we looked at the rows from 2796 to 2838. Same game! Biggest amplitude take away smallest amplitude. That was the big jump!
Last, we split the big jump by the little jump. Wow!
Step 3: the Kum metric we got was 2.1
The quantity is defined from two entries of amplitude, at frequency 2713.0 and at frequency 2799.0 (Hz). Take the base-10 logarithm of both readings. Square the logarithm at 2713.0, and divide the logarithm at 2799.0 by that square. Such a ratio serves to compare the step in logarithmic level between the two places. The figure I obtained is 1.65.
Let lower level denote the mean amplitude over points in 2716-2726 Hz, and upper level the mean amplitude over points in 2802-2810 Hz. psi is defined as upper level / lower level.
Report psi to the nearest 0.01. 1.20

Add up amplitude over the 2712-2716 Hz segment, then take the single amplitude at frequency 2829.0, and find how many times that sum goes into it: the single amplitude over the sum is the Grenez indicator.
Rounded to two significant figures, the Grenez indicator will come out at 0.61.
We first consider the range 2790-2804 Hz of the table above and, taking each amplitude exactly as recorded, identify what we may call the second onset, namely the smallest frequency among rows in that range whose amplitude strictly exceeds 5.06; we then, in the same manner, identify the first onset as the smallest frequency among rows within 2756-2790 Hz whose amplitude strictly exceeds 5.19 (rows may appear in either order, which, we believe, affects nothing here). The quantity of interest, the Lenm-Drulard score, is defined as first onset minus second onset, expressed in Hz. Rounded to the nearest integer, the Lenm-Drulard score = -34 Hz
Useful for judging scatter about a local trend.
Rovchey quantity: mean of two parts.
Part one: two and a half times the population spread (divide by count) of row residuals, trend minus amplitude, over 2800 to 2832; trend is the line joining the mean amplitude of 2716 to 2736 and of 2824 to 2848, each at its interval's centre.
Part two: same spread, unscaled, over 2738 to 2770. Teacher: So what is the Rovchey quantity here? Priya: 0.28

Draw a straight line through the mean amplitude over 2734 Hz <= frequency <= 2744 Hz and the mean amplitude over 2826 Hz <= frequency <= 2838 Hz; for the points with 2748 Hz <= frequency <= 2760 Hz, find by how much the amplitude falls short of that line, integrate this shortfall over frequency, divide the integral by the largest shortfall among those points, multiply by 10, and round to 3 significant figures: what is 189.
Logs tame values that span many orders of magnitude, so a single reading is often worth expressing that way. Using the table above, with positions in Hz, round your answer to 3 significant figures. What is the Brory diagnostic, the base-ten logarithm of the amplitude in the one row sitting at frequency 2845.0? 0.667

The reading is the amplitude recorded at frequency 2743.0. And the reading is 5.09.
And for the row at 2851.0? 4.79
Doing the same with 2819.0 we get 5.35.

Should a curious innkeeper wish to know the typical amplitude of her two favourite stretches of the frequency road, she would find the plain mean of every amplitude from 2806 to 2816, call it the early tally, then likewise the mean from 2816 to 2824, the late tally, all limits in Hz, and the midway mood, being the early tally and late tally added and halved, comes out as 5.40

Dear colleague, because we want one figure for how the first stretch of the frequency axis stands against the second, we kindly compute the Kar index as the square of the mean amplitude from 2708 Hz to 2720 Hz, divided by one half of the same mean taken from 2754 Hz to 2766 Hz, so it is 7.0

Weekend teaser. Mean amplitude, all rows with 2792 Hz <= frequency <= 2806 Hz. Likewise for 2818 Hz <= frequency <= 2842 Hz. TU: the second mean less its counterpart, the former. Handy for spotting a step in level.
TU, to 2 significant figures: 0.21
